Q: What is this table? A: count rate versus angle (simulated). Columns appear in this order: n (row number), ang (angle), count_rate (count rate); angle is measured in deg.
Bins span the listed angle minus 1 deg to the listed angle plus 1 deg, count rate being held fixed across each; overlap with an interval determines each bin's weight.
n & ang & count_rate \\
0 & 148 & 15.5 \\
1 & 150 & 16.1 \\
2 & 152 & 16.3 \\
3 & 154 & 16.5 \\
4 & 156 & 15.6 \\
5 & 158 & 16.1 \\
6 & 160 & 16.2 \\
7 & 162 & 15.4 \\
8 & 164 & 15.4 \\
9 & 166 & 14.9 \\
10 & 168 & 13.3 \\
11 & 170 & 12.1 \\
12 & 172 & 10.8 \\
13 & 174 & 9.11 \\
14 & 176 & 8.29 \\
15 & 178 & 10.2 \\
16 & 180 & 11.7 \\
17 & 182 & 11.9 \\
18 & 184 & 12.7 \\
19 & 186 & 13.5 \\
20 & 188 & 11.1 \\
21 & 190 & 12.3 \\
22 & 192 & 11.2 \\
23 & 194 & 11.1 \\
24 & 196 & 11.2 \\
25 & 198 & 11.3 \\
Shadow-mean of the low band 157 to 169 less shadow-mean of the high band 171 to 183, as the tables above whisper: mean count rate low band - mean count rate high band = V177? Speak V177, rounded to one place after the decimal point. 4.9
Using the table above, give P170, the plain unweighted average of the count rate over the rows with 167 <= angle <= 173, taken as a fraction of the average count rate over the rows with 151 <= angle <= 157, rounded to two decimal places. 0.75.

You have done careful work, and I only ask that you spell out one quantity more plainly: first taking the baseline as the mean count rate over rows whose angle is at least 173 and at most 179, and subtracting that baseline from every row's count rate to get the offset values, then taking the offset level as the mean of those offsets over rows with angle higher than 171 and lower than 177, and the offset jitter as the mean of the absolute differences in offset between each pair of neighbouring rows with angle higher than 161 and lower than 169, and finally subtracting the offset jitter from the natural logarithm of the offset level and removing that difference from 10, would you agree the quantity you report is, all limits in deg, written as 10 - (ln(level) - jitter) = 12.3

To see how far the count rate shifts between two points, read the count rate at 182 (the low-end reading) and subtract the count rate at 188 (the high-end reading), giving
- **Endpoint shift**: 0.8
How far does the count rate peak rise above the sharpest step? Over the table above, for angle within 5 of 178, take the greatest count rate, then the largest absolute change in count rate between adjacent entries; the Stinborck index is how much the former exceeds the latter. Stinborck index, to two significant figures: 10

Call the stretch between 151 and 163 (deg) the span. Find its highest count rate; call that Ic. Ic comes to 16.5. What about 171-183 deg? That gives 11.9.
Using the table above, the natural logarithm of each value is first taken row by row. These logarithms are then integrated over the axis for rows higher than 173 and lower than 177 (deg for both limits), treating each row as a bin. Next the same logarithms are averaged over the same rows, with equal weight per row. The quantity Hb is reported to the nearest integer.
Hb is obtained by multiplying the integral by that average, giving 19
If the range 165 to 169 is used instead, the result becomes 28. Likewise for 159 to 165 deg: 45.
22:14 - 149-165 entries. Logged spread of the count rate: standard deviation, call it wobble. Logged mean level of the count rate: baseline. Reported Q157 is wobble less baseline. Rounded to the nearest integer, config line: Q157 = -16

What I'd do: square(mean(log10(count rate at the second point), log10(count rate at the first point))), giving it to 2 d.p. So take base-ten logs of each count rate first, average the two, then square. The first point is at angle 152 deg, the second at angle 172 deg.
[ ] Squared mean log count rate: 1.26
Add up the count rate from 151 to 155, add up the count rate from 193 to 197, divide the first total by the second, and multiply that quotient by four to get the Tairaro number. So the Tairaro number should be 5.9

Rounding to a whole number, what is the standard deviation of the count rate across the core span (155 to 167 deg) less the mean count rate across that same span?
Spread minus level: -15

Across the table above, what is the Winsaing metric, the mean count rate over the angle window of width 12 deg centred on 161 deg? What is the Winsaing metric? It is 16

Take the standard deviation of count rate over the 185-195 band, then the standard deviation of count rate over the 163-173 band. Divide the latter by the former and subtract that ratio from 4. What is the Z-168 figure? 2.2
